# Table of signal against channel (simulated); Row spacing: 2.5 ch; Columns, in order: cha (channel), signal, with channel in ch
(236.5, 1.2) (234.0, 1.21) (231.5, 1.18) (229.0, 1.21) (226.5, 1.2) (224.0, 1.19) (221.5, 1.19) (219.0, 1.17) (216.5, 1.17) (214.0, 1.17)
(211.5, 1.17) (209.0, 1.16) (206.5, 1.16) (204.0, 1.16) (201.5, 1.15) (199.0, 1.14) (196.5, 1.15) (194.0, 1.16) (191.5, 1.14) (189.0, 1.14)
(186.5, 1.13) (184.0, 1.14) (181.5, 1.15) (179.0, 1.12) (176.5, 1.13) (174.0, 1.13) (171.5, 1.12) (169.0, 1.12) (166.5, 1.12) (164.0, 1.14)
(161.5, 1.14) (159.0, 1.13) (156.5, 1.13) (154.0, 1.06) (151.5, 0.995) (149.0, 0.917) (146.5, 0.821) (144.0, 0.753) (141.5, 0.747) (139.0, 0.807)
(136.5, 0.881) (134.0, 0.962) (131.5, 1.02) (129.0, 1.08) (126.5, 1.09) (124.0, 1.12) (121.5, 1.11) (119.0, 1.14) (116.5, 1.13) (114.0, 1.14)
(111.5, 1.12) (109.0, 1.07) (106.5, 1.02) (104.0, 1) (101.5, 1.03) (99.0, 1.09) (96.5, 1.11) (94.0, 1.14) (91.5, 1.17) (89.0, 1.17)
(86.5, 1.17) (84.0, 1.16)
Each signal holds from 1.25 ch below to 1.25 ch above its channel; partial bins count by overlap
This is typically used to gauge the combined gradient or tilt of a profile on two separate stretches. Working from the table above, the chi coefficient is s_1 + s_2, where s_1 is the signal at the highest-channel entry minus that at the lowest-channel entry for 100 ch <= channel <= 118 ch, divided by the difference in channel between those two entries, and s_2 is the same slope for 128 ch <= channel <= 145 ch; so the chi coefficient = -0.015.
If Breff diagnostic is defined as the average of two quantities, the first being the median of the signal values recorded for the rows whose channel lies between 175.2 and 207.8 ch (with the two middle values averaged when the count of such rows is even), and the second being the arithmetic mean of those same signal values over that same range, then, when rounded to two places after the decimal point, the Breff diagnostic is 1.14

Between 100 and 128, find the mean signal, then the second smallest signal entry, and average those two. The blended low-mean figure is 1.05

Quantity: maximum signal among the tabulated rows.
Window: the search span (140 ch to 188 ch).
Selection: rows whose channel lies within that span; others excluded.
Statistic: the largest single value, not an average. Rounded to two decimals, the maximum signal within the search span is 1.15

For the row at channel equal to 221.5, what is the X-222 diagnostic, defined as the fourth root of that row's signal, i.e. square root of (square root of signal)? 1.04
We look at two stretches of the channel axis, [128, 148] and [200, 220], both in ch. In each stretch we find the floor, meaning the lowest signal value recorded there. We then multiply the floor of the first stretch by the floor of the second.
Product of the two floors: 0.86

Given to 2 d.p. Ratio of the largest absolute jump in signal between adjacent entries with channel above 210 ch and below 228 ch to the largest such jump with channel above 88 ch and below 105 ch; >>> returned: 0.33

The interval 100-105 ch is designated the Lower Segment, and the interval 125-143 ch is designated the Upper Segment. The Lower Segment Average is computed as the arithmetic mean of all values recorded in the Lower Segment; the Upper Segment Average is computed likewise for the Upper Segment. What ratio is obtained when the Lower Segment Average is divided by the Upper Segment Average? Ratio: 1.08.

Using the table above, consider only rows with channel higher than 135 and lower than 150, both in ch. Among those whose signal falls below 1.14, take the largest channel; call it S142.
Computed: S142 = 149.0 ch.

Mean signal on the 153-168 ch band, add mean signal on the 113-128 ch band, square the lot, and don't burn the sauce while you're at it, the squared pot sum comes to 5.03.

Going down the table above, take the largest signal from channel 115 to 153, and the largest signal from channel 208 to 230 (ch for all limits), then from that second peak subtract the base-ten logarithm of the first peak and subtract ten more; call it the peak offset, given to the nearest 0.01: -8.85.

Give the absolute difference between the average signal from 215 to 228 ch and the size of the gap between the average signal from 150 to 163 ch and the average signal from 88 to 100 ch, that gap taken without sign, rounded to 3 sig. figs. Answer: 1.14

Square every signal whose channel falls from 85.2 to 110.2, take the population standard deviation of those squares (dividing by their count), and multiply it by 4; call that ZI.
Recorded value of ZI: 0.54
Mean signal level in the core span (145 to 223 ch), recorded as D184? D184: 1.12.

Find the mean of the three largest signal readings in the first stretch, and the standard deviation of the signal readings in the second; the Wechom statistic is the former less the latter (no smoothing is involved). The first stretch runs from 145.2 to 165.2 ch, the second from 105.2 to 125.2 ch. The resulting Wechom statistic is 1.10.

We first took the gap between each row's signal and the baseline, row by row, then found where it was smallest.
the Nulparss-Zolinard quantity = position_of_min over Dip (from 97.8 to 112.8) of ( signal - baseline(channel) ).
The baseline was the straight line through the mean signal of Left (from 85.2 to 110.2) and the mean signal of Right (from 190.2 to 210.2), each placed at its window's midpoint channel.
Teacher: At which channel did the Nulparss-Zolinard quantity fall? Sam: 104.0 ch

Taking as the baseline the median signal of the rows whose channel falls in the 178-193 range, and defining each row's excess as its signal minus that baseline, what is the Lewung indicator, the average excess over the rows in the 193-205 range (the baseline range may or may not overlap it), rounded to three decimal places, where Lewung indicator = 0.012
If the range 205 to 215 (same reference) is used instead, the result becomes 0.025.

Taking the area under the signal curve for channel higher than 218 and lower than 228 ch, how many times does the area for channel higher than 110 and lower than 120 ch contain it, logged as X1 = 1.0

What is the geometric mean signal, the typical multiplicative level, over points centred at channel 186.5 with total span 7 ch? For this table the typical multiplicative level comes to 1.14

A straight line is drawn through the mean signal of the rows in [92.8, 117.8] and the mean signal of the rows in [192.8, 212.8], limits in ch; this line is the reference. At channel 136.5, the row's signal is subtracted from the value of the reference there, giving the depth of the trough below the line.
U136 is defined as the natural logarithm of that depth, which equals -1.5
